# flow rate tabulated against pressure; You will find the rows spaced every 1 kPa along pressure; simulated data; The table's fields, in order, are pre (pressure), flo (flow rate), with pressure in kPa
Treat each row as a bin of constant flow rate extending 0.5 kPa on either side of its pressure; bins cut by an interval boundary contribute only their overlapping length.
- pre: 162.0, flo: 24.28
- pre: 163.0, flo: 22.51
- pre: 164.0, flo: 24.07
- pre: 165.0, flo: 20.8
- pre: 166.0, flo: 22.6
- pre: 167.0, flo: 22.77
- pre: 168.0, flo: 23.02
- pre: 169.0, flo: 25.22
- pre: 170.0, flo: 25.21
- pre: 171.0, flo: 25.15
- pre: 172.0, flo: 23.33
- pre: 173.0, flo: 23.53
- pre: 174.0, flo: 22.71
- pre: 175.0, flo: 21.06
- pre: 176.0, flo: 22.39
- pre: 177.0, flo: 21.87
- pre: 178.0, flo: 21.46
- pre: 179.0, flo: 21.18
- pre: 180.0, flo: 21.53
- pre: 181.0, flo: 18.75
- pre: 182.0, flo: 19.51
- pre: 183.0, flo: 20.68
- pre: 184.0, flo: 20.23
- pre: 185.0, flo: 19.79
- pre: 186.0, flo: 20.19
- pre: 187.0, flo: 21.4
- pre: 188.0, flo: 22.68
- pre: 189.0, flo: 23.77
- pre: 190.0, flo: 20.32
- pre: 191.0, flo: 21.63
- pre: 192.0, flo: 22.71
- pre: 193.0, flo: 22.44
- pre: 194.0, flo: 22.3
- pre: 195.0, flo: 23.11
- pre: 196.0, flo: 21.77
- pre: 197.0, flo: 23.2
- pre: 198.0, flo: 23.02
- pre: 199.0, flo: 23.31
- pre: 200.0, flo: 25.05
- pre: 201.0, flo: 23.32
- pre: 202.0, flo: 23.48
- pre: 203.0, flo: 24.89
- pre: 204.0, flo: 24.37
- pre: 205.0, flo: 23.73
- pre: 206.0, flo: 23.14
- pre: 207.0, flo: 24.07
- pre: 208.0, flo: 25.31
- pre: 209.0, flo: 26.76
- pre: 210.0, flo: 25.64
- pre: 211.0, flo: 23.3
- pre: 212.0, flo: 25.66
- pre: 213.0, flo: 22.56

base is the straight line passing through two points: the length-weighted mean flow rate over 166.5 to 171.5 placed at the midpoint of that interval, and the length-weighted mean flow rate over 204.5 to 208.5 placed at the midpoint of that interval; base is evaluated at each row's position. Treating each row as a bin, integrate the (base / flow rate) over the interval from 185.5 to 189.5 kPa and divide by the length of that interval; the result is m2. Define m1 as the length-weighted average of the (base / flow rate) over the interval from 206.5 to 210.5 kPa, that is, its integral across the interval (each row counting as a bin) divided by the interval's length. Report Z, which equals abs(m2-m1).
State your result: 0.16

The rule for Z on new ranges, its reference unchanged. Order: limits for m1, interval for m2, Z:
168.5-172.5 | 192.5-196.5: 0.10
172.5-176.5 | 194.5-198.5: 0.02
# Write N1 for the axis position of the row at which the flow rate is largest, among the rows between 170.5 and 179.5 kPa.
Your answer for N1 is 171.0 kPa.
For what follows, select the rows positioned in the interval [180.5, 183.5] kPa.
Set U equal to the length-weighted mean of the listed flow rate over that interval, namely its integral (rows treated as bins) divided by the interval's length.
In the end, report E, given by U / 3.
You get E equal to 6.5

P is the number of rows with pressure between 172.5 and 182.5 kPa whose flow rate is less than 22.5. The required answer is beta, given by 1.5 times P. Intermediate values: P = 8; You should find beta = 12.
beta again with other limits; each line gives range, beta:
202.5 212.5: 0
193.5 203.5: 3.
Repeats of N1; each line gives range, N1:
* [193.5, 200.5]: 200.0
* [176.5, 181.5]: 177.0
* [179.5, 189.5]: 189.0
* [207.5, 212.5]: 209.0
